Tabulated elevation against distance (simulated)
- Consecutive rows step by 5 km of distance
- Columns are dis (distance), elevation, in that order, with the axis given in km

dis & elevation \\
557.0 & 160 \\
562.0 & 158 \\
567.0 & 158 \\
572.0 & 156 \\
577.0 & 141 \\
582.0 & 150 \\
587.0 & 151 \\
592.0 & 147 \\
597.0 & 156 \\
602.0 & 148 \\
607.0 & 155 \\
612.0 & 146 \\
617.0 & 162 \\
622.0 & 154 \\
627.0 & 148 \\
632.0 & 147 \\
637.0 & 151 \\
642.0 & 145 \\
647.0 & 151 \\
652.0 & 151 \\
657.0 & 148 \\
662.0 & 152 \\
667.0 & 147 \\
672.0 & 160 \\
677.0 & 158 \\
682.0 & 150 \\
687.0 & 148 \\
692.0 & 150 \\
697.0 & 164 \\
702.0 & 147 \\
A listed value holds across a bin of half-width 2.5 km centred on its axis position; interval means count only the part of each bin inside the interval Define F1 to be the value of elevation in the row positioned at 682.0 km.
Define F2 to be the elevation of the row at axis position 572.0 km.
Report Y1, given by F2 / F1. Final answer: 1.04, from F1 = 150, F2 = 156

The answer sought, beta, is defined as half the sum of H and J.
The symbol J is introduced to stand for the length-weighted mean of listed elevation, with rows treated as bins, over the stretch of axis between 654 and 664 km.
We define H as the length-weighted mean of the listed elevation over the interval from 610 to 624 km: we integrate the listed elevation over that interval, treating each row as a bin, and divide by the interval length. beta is 152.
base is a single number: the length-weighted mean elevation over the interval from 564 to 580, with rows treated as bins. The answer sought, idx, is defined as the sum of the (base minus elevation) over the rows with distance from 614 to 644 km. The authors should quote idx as 4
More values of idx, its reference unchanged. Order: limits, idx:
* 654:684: -4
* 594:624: -10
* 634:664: 13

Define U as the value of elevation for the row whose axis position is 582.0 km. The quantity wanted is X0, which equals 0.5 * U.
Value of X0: 75.0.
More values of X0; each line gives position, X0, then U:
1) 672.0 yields 80.0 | 160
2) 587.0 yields 75.5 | 151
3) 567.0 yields 79.0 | 158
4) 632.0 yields 73.5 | 147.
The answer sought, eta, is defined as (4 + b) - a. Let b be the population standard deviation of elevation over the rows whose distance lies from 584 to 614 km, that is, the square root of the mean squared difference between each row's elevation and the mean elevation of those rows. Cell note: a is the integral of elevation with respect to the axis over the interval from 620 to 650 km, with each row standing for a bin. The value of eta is -4471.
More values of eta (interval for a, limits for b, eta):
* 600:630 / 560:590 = -4555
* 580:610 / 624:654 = -4527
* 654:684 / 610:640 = -4566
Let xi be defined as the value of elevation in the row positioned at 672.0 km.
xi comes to 160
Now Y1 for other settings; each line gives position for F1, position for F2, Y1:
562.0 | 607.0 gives 0.98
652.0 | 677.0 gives 1.05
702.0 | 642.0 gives 0.99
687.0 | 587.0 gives 1.02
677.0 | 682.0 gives 0.95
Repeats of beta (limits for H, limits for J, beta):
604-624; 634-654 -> 152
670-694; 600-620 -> 153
